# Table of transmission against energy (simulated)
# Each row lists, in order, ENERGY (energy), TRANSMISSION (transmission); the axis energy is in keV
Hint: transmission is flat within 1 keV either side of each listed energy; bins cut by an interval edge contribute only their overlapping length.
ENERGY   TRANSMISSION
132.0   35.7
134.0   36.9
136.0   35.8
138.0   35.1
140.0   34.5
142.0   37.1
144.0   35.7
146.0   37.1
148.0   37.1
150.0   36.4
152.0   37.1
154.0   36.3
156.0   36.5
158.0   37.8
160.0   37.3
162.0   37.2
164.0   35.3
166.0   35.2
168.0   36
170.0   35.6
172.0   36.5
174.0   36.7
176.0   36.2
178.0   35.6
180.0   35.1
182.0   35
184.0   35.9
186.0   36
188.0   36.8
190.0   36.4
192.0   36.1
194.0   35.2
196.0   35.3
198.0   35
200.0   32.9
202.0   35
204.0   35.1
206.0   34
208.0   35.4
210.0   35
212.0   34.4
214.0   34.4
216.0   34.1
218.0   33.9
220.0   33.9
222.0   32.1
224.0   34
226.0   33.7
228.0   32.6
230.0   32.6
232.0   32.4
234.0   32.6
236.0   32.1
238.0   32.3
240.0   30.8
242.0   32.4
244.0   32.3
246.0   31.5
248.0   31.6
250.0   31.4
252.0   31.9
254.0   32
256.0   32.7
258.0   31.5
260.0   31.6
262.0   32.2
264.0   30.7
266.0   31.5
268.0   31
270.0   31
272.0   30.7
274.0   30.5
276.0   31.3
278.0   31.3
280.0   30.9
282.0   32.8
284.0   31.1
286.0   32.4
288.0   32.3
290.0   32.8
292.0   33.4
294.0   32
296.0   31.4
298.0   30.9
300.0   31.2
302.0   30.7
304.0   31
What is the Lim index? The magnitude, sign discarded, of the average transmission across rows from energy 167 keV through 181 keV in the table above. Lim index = 36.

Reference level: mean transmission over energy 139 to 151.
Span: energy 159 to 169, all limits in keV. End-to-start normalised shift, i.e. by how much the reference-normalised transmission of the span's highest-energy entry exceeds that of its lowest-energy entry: -0.036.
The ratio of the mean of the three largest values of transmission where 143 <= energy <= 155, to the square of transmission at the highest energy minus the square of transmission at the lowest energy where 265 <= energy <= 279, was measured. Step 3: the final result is -3.0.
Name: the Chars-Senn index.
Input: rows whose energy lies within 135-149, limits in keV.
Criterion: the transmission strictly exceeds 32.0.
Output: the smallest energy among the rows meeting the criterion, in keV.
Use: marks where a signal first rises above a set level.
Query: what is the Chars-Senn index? 136.0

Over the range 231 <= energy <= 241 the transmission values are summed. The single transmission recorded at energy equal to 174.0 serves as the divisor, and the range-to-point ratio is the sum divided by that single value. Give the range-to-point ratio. 4.37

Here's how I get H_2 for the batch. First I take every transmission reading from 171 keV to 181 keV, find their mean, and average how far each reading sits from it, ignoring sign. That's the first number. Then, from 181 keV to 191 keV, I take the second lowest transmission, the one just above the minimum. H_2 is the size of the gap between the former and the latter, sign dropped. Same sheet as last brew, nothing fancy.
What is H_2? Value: 35.4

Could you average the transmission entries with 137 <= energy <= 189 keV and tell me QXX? 36.2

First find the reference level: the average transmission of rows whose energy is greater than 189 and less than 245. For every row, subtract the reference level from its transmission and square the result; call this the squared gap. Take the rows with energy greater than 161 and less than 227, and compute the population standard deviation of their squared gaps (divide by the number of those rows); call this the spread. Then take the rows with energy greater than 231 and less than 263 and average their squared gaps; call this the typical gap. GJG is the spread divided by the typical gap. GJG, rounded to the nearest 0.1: 0.8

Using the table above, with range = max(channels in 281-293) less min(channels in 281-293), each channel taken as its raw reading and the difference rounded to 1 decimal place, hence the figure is 2.3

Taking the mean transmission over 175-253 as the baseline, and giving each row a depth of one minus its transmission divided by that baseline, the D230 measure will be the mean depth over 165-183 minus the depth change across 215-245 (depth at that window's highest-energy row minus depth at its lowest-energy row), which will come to -0.11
